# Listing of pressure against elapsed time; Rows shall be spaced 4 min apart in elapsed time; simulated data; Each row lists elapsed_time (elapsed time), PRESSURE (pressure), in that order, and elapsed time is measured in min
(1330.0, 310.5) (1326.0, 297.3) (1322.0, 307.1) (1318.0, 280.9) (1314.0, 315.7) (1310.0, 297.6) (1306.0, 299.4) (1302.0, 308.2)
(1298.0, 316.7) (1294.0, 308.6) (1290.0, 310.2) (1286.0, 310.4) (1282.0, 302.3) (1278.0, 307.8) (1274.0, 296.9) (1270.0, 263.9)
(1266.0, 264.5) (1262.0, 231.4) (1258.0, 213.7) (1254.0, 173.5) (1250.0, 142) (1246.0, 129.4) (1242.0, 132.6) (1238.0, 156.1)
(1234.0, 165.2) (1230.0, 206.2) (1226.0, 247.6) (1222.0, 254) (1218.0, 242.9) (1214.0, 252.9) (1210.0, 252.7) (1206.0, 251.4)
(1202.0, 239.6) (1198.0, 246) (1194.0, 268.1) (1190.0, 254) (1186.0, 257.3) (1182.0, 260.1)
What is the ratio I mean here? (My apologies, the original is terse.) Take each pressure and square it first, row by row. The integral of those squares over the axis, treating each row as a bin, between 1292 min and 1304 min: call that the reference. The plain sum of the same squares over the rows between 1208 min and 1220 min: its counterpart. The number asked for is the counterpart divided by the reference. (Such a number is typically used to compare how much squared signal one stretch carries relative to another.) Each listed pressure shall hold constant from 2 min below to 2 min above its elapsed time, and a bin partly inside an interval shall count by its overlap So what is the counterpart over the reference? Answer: 0.16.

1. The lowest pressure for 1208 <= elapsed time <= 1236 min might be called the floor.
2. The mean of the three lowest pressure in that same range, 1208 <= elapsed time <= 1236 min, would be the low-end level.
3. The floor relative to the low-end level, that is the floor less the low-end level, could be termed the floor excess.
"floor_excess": -39.6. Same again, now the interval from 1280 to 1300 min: -4.7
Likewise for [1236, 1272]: -5.3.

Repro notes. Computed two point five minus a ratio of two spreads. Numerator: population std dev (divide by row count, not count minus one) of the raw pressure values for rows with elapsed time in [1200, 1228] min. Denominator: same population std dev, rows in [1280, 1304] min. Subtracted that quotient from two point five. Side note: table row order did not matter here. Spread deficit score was 1.28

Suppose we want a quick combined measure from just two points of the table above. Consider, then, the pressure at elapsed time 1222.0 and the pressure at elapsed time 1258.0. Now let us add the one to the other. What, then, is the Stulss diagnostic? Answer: 468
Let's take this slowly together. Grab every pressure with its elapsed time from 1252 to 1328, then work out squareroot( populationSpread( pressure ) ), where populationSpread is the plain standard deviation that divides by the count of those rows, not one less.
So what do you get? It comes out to 6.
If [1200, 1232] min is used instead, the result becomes 4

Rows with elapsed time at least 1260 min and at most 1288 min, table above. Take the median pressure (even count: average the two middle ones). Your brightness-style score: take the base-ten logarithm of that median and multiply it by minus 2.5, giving -6.2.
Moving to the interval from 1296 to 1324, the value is -6.2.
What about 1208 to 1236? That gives -6.0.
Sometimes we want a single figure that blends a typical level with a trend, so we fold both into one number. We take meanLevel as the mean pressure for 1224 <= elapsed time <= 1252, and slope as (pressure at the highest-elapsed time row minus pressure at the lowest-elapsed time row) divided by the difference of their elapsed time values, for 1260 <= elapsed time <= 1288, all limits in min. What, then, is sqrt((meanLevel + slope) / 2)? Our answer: 9.3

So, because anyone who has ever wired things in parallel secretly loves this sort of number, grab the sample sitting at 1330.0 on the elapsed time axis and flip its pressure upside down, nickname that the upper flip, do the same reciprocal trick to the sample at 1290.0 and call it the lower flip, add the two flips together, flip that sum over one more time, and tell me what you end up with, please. 155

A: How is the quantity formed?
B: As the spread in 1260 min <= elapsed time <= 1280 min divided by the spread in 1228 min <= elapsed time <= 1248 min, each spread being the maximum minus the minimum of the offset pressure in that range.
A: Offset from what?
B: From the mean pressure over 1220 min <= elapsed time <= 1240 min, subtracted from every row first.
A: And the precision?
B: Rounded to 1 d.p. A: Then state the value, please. 1.0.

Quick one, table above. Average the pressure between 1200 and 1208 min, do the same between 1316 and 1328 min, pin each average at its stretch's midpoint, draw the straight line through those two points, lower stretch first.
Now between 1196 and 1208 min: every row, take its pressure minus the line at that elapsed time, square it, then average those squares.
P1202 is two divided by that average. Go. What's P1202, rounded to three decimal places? 0.099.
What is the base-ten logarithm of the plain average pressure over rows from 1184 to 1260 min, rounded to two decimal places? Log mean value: 2.33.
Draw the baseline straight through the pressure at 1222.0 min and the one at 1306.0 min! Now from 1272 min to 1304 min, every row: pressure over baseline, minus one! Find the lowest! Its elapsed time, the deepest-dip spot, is 1302.0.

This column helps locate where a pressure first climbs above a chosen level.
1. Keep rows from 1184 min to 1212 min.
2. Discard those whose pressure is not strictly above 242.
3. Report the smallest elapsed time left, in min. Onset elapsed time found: 1186.0 min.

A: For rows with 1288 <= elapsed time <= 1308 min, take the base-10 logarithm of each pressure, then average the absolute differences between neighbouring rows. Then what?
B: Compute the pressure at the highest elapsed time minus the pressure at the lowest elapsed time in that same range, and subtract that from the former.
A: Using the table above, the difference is 11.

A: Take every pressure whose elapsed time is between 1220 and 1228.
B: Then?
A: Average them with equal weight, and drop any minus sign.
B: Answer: 251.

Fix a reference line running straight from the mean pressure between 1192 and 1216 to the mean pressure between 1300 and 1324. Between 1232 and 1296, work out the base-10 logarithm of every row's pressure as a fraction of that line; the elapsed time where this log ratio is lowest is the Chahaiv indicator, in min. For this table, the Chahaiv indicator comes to 1246.0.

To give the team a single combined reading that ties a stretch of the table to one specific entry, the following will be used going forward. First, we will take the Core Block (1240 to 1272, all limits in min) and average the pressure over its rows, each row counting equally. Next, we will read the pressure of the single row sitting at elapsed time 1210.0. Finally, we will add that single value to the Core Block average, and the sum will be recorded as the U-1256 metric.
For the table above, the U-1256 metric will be 447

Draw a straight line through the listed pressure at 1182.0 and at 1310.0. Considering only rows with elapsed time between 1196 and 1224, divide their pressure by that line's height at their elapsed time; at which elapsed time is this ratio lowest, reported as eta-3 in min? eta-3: 1218.0 min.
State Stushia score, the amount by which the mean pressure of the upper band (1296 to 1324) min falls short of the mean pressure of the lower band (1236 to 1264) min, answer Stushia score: -135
